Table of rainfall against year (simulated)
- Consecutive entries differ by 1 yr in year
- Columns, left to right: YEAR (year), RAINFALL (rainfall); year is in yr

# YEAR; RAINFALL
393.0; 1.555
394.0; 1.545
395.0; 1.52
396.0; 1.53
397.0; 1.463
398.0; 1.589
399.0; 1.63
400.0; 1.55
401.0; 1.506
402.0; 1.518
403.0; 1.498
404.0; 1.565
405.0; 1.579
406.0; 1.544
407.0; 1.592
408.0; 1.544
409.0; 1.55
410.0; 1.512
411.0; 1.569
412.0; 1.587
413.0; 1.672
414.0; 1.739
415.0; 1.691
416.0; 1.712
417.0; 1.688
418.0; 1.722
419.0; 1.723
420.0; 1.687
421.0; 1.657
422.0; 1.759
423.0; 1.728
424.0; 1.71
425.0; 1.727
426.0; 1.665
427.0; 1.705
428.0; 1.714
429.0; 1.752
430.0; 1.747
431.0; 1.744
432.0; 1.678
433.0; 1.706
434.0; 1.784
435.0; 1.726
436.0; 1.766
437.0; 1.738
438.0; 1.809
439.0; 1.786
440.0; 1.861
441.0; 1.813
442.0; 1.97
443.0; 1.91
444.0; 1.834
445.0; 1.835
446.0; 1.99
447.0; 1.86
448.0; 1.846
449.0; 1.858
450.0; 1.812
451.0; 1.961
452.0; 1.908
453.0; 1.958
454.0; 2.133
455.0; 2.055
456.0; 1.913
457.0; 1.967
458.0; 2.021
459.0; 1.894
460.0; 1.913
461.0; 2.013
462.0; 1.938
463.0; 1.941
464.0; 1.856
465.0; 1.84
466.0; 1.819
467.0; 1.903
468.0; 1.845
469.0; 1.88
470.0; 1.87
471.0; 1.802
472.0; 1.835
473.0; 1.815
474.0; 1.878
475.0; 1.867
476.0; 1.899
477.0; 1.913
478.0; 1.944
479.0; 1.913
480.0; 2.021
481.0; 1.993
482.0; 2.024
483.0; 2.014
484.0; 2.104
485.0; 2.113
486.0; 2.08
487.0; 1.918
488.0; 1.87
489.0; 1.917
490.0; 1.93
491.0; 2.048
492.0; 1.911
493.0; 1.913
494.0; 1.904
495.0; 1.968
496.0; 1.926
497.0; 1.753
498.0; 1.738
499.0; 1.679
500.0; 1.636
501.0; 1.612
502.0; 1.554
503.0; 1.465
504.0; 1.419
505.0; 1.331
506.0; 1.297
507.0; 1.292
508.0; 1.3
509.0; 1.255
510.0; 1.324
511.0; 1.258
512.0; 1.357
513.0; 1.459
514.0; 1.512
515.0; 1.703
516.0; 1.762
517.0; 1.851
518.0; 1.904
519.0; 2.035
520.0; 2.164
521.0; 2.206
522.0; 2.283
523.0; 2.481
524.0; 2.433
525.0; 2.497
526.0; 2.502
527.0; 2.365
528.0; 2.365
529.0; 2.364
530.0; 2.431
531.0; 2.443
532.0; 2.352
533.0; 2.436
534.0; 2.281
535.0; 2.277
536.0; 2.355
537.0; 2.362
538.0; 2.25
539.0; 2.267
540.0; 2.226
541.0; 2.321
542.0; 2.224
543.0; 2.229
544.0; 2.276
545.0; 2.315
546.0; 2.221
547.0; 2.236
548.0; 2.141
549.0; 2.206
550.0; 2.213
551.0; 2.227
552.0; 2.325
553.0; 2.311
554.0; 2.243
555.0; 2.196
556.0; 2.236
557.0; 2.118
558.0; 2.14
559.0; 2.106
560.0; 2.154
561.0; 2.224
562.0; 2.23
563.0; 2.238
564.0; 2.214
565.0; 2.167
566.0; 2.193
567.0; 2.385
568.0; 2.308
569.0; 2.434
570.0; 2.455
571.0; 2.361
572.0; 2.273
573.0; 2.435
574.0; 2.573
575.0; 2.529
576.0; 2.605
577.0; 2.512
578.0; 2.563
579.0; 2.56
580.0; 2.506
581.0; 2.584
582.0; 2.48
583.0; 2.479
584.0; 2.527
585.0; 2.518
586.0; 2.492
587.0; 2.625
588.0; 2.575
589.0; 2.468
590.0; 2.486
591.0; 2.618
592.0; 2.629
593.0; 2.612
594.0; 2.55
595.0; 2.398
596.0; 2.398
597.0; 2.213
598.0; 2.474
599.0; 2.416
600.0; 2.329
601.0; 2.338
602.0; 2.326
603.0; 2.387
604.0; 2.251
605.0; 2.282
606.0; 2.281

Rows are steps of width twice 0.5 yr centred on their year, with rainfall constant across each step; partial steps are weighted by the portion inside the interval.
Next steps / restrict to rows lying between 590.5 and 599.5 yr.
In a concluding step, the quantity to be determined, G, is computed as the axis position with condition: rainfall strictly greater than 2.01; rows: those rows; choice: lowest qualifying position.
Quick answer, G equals 591.0 yr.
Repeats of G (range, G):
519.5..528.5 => 520.0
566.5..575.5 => 567.0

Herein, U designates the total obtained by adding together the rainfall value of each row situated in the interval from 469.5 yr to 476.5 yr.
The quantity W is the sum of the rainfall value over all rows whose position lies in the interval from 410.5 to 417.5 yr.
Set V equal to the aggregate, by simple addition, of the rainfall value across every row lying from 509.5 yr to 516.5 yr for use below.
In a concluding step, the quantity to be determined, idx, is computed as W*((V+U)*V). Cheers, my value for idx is 2823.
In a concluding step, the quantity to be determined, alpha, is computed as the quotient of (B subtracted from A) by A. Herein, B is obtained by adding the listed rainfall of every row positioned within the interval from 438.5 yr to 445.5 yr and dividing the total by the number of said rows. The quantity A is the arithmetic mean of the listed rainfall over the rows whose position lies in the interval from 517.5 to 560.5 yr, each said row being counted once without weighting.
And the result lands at 0.2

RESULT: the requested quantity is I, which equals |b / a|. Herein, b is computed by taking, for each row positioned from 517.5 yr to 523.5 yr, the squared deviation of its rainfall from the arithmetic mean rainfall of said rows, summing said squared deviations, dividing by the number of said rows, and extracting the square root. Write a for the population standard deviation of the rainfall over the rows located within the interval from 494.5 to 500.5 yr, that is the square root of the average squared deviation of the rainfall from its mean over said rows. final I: 1.5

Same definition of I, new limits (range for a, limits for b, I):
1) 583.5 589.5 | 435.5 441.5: 0.7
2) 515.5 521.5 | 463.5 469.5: 0.2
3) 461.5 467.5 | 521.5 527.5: 1.7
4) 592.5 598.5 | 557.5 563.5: 0.4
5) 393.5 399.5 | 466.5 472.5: 0.6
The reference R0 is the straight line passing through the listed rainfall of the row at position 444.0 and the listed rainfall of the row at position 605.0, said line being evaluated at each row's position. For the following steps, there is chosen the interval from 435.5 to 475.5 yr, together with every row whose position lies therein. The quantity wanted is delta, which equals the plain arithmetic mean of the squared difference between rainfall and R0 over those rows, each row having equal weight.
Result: 0.007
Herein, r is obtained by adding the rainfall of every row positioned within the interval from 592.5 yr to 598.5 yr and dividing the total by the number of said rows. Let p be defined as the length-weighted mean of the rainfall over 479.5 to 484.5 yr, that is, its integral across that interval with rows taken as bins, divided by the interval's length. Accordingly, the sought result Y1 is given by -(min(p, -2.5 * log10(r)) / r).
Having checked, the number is 0.397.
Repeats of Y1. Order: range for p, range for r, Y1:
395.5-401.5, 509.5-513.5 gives 0.241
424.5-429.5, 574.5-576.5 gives 0.399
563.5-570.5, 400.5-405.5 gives 0.303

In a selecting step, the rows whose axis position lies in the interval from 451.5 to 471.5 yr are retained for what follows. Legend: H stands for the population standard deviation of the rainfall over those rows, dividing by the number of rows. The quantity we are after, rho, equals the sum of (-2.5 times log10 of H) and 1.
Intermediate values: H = 0.08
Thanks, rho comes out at 3.7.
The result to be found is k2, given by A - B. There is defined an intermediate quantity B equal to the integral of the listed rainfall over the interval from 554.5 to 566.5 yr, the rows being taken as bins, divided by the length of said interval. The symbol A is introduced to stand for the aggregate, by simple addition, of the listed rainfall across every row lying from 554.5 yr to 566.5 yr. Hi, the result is 24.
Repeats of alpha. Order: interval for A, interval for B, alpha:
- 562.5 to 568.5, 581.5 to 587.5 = -0.1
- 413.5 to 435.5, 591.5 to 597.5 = -0.4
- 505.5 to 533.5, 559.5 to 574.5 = -0.2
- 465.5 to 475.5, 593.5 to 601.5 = -0.3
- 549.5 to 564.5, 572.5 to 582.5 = -0.1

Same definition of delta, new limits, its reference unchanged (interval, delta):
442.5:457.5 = 0.012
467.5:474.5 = 0.005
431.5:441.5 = 0.004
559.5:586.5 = 0.062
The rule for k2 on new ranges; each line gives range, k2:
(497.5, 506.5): 12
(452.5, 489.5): 70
